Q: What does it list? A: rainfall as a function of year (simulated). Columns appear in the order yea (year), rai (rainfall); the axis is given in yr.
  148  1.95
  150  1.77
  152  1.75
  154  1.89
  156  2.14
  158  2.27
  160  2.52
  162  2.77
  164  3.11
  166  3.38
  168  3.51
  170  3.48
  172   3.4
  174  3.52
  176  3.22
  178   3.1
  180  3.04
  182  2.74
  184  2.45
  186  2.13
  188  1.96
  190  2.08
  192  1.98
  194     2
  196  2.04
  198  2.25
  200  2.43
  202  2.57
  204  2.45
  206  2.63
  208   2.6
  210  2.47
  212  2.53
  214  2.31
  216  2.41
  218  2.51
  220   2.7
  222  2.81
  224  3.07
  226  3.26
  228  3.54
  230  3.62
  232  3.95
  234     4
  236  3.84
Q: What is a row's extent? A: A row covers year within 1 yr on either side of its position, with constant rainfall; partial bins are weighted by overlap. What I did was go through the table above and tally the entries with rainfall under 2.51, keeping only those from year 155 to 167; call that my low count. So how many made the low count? 2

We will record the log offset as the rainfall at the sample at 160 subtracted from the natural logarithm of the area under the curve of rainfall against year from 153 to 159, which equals 0.01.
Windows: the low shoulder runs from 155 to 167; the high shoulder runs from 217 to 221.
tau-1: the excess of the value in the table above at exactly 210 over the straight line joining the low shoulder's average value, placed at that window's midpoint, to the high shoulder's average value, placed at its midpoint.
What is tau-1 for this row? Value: -0.15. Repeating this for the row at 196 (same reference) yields -0.60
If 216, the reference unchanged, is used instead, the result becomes -0.20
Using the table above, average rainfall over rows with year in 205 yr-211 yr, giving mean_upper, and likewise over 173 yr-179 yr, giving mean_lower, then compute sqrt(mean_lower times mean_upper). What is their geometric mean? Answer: 2.9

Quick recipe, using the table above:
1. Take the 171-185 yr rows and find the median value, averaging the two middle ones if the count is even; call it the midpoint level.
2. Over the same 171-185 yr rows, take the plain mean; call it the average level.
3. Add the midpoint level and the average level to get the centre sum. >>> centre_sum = 6.2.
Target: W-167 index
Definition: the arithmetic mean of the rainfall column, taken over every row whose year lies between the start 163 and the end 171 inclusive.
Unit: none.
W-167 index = 3.4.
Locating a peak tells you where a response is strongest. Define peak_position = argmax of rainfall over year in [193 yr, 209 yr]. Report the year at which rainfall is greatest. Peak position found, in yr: 206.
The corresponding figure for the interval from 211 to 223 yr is 222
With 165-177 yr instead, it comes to 174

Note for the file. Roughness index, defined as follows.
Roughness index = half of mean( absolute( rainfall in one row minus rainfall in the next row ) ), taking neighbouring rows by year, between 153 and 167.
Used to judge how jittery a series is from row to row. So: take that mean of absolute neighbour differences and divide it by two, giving 0.12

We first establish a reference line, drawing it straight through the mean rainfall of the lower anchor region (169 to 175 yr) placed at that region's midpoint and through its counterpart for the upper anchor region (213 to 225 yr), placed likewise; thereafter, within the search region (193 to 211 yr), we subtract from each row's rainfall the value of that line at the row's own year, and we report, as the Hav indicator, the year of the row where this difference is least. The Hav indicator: 194 yr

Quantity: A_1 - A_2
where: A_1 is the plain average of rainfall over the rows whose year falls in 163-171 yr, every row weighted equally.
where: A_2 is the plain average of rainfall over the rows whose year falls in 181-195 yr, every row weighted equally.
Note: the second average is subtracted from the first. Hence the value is 1.2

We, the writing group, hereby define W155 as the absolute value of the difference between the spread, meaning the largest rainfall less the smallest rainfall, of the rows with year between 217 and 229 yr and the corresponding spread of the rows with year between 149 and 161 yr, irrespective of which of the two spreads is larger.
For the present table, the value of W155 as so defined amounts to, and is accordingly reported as 0.26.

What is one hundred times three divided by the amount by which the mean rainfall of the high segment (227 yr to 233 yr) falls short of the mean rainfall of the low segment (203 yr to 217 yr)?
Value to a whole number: -246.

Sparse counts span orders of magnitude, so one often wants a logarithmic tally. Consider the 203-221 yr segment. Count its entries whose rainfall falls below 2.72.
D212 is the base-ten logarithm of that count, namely 1.0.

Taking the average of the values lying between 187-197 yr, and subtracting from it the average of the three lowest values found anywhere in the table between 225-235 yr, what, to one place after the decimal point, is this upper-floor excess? -1.5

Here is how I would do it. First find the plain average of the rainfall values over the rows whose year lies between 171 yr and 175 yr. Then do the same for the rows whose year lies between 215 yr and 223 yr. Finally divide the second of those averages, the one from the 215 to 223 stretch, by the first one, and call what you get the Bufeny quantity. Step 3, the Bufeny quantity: 0.75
